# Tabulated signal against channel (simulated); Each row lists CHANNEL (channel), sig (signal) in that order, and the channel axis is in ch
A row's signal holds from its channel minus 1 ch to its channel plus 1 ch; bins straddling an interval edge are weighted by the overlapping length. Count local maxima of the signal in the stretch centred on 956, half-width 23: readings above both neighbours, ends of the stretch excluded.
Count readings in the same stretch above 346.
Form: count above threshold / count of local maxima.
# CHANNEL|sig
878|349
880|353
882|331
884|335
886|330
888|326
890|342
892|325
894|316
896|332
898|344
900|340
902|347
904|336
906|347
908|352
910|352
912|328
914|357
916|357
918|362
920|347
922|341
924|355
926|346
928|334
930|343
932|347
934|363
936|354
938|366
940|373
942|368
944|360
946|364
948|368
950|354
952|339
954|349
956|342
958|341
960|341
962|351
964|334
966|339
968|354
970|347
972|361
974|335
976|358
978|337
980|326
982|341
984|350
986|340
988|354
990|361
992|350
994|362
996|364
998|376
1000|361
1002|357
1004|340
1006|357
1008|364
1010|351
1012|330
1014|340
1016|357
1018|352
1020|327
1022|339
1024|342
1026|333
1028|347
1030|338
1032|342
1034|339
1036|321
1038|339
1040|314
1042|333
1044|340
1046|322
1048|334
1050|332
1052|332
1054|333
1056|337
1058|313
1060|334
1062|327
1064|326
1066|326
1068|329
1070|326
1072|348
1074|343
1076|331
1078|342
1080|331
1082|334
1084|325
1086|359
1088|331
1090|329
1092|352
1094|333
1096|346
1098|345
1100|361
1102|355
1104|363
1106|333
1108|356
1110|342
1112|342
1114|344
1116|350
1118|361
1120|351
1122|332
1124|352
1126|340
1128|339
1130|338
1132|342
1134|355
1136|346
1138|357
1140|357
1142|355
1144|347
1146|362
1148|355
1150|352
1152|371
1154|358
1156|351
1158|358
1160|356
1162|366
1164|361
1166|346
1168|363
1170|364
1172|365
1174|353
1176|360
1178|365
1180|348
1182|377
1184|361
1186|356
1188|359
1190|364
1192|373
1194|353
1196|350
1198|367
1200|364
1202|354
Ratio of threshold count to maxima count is 2.1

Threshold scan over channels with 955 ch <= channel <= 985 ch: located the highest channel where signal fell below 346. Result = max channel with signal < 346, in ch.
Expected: 982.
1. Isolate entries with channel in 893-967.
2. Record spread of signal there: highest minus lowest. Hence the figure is 57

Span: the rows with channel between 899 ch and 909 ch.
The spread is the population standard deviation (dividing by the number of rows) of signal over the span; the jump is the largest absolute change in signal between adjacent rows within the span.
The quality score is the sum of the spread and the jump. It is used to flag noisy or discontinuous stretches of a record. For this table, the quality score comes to 17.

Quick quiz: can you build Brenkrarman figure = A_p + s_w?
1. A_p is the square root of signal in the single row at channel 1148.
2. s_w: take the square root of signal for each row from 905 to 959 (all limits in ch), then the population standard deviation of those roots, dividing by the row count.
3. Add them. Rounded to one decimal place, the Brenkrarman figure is 19.1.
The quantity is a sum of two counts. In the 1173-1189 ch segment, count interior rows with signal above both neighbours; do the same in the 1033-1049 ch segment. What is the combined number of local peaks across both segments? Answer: 4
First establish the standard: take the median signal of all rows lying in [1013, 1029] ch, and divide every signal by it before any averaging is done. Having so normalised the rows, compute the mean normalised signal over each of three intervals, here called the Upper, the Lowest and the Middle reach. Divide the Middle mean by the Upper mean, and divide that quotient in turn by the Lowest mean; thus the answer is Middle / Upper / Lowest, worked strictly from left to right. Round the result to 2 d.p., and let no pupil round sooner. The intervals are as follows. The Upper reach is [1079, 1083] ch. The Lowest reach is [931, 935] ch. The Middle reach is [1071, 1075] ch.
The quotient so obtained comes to 1.00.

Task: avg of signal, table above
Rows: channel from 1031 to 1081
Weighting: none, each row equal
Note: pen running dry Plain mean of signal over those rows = 332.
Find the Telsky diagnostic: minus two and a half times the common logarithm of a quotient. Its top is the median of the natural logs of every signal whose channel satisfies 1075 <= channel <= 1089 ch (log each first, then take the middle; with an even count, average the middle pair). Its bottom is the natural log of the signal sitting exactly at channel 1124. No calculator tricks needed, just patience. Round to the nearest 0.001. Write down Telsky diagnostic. 0.011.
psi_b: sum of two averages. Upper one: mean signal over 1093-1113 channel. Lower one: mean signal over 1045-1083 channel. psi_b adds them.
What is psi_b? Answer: 679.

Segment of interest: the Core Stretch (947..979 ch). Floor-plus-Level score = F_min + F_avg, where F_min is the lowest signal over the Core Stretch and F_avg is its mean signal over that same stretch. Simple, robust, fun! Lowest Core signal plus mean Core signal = 681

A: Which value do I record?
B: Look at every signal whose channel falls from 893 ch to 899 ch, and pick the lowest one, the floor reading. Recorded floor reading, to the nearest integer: 316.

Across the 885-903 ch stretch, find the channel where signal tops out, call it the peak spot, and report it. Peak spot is 902 ch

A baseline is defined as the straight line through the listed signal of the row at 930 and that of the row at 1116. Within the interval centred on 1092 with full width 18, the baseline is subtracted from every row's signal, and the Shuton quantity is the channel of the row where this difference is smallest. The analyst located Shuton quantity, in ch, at 1084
